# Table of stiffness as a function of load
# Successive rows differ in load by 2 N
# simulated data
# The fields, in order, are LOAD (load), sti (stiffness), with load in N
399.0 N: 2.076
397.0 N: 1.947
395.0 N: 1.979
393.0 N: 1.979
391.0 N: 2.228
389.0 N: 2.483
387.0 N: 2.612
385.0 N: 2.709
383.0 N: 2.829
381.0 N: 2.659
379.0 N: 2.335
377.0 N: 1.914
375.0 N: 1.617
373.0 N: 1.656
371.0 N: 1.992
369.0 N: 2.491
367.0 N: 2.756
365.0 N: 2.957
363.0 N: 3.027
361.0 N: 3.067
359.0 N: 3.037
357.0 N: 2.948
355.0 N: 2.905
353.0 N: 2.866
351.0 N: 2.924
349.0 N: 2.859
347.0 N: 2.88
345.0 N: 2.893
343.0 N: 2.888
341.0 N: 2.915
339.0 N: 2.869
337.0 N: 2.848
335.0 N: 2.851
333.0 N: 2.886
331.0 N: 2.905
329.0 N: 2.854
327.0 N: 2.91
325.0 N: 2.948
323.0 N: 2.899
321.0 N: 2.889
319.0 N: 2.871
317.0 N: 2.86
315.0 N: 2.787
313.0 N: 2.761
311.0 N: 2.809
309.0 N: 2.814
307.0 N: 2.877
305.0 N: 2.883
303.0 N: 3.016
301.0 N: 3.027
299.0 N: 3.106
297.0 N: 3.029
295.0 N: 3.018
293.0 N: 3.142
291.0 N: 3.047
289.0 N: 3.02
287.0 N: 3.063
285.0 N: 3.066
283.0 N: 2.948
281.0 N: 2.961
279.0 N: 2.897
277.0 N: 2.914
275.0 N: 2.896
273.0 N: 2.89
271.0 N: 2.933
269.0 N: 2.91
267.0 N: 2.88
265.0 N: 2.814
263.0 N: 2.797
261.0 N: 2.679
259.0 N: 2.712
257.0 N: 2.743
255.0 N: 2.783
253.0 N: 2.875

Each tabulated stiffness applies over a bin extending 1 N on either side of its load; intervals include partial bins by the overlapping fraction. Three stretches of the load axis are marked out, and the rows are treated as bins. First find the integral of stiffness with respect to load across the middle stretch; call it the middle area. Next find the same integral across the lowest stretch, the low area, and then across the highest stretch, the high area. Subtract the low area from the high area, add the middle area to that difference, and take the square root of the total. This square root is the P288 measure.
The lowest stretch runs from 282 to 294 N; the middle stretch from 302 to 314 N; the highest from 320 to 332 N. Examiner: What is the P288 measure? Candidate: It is 5.71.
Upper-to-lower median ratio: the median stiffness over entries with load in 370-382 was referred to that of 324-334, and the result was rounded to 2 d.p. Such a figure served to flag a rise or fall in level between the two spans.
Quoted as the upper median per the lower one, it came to 0.67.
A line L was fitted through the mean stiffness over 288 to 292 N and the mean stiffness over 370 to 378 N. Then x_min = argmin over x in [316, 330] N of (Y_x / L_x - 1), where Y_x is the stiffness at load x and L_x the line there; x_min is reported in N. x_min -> 317.0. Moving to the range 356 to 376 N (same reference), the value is 375.0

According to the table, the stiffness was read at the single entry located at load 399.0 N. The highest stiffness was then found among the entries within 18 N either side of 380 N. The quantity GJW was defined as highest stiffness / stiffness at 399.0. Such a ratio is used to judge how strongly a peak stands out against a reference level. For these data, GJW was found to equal 1.46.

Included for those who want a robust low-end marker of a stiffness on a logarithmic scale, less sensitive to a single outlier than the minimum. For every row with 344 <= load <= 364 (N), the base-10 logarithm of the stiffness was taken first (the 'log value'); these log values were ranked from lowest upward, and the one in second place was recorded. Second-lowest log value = 0.457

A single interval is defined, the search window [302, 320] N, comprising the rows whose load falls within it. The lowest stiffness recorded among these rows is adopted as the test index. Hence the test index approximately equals 2.761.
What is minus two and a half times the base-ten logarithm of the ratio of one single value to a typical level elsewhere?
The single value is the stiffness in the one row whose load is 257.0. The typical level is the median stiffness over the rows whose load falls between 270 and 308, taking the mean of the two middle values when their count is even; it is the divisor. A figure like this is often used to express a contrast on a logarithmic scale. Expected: 0.10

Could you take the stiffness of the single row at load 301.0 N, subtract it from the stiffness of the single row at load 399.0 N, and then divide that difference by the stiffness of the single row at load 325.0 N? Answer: -0.32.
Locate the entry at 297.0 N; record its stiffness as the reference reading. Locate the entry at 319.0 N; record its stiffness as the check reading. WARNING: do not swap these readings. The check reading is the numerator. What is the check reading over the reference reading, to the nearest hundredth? 0.95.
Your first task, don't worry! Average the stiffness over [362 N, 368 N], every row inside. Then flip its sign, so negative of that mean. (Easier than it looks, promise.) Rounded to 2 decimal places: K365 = -2.91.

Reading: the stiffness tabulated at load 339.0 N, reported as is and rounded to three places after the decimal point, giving 2.869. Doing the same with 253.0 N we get 2.875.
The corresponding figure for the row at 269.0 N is 2.910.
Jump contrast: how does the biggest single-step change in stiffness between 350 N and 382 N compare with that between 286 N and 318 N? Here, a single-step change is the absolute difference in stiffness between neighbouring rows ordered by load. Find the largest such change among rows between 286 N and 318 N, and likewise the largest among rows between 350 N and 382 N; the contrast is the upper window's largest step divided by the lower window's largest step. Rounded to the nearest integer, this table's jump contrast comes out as 4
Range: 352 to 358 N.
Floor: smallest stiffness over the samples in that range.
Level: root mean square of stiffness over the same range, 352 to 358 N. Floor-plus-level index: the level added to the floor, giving 5.77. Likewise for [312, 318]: 5.56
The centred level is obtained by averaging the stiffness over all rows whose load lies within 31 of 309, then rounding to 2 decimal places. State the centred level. 2.93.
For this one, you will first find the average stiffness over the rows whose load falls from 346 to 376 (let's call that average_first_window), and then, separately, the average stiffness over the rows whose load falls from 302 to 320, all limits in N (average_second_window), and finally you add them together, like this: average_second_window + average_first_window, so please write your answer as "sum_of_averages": 5.52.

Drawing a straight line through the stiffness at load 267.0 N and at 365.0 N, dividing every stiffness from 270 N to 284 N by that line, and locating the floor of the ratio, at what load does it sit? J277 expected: 273.0 N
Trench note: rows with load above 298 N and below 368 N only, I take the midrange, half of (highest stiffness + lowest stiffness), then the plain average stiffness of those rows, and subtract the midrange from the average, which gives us -0.028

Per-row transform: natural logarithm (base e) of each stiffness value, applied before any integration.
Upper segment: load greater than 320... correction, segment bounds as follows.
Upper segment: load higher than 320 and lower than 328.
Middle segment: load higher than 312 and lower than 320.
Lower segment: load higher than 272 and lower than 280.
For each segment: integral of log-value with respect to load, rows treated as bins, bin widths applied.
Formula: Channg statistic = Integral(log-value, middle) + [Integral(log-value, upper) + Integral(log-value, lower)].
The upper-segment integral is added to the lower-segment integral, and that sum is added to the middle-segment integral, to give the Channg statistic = 25.36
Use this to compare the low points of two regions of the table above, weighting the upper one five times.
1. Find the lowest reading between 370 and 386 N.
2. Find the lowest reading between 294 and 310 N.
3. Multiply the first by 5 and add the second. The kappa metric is 10.9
